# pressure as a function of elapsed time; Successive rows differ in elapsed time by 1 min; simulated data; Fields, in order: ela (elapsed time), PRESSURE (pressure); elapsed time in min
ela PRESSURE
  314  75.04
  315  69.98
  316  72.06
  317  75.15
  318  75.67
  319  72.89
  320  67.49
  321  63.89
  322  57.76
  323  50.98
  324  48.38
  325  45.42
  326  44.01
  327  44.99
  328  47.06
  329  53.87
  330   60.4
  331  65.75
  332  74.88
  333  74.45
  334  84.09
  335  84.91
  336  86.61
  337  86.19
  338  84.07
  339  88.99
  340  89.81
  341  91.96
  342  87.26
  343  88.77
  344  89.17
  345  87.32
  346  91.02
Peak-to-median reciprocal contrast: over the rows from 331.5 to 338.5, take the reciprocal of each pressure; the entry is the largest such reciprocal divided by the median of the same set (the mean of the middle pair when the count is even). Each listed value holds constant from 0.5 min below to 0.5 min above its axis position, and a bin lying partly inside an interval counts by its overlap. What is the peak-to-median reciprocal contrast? 1.13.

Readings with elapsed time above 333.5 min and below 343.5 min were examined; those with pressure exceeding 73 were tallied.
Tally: 10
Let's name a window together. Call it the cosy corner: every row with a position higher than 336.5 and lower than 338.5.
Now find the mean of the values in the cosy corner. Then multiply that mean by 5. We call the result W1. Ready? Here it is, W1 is 426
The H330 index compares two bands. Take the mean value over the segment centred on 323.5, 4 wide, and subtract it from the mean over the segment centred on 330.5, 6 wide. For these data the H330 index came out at 12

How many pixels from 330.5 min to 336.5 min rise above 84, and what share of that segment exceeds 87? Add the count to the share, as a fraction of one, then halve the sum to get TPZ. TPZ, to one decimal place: 1.5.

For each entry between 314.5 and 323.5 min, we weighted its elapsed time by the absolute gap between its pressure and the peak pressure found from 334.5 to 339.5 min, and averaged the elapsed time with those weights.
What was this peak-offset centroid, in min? 319.8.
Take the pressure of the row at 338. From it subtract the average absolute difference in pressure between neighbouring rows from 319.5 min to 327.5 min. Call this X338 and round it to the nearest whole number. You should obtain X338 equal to 81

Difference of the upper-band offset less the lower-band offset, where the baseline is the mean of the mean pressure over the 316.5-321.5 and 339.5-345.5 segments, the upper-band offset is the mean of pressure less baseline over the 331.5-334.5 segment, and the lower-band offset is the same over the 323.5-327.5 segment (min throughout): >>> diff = 32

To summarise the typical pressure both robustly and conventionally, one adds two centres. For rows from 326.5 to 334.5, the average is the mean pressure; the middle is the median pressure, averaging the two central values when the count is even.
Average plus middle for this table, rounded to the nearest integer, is 126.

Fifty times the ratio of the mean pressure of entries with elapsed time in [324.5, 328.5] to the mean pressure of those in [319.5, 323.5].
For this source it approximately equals 38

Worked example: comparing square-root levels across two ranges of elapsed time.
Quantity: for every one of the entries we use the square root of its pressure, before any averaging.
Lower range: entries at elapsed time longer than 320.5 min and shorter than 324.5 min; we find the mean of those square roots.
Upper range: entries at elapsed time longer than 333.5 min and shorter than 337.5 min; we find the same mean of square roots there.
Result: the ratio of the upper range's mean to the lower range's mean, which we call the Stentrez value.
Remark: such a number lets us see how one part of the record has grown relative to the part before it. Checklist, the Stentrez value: 1.25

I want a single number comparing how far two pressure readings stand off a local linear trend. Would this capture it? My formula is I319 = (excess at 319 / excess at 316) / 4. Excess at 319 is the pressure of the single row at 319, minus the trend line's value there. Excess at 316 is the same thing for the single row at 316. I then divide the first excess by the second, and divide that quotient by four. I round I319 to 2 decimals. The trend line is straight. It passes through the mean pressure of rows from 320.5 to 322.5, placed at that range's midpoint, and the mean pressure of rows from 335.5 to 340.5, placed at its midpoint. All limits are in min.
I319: 0.20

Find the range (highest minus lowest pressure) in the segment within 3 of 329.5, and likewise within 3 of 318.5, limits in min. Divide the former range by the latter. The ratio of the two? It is 2.5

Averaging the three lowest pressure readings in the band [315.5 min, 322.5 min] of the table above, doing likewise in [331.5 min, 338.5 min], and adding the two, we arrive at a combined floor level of 141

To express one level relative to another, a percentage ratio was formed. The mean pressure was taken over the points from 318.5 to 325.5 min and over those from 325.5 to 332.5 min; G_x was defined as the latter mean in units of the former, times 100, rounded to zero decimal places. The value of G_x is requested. 96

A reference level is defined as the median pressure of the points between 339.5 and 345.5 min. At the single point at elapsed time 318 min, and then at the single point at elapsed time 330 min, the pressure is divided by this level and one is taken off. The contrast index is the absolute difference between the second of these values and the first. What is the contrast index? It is 0.17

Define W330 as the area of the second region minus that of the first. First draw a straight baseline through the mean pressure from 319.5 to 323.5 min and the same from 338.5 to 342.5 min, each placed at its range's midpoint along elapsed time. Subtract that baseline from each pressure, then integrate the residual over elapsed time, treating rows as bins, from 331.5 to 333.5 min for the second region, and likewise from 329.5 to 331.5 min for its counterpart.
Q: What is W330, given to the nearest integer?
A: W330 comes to 17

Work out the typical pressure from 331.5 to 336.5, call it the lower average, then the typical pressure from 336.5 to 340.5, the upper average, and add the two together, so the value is 168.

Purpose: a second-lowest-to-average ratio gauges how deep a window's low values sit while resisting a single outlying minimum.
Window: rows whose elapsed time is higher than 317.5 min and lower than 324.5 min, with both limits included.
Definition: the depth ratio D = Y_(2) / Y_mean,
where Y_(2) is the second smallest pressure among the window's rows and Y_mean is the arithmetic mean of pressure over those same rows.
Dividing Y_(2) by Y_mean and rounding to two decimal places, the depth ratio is 0.82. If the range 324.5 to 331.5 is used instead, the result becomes 0.87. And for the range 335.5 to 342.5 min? 0.98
